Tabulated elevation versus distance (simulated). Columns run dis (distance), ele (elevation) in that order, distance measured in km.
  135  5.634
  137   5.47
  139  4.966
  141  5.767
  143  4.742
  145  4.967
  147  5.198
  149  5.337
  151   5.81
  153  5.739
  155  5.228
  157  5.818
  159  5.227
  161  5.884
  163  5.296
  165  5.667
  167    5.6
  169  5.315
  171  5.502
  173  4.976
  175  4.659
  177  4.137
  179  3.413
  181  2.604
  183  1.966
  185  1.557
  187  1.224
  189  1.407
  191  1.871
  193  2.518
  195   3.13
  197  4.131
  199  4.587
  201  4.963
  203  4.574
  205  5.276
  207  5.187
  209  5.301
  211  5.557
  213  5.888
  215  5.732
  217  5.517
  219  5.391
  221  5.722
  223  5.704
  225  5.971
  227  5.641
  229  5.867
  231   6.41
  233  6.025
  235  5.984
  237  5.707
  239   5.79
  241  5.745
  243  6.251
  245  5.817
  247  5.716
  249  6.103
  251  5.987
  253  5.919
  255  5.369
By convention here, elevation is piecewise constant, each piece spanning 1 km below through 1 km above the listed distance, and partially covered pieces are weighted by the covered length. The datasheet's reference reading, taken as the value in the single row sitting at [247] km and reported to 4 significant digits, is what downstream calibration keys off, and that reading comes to 5.716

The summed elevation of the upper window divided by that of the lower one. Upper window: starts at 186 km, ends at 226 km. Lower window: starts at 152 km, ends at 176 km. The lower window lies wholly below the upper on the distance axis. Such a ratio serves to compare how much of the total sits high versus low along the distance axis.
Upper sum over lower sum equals 1.4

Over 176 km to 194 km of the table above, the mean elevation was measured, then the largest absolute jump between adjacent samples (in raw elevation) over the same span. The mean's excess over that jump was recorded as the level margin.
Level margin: 1.5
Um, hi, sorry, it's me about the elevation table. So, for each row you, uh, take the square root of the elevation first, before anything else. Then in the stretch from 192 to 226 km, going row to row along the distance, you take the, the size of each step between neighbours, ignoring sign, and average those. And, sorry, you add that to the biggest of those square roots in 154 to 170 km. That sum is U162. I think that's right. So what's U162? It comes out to 2.51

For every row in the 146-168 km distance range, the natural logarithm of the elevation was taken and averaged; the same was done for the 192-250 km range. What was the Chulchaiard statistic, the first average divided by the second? 1.03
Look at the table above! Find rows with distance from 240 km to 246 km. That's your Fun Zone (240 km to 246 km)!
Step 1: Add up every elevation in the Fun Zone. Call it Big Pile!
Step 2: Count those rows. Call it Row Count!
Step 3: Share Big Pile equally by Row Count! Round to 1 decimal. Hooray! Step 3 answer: 5.9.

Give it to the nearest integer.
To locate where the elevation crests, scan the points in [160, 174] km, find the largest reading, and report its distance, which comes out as 161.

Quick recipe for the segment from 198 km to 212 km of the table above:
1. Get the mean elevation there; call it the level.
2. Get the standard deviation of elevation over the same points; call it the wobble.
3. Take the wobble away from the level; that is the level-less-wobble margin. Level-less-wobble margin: 4.7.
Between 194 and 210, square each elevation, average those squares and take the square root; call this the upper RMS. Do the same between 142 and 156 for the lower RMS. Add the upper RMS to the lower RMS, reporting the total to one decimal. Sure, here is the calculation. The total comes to 10.0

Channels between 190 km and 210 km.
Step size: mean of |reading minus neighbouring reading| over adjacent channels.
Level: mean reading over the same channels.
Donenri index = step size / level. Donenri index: 0.12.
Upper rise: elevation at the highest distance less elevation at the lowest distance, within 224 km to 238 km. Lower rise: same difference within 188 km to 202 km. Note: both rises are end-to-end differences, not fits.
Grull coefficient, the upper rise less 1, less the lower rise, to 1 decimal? -4.8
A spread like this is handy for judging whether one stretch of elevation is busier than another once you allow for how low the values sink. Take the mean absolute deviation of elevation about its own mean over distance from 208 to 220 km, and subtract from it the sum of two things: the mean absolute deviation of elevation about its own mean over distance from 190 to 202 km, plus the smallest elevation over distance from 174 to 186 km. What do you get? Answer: -2.4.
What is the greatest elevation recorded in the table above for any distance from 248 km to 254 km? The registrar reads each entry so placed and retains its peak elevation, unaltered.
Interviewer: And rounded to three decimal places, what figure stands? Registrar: 6.103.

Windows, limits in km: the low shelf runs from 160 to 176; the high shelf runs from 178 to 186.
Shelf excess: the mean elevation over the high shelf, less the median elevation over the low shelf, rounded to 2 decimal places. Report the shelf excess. -3.02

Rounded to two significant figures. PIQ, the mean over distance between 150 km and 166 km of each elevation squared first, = 31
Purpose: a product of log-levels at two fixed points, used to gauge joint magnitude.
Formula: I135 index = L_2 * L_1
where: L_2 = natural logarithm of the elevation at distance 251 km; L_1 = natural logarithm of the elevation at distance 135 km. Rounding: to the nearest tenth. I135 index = 3.1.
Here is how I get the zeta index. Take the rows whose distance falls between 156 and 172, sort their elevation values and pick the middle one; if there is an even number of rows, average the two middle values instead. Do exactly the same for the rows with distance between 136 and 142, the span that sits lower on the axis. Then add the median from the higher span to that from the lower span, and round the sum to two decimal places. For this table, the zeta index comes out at 11.02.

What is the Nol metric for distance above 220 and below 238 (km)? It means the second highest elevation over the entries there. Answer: 6.025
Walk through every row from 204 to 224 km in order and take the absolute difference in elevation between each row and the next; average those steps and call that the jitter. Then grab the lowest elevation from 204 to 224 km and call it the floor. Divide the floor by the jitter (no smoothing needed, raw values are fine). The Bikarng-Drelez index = 29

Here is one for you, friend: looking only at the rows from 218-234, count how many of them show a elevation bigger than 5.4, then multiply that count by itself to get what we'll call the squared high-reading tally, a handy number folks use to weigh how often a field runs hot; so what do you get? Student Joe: 49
